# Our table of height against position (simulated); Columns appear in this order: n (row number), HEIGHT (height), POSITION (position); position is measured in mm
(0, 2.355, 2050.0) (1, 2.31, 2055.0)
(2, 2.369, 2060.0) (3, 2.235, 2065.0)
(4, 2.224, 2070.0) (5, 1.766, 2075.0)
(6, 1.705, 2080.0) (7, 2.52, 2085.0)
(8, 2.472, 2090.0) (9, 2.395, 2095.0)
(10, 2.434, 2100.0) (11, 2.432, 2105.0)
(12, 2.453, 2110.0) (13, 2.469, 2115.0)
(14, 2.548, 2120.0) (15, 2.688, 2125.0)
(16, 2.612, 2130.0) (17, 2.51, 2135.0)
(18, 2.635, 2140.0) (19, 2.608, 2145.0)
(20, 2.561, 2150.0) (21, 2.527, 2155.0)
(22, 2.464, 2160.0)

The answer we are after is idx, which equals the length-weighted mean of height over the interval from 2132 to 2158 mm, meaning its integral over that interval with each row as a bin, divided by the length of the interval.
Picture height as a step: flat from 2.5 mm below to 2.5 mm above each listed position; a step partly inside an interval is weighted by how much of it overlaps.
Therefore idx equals 2.57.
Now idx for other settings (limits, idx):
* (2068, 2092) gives 2.13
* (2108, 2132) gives 2.55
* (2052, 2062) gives 2.34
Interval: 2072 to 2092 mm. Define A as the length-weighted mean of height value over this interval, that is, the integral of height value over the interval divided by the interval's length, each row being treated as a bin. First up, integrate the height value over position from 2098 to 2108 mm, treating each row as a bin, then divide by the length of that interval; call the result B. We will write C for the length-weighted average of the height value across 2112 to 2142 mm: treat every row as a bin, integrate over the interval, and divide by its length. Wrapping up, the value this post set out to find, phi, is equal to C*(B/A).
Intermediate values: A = 2.1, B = 2.43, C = 2.57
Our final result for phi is 3.0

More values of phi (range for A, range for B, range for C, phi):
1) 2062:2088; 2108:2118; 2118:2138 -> 3.0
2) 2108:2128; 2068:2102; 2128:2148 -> 2.3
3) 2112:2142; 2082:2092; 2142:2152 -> 2.5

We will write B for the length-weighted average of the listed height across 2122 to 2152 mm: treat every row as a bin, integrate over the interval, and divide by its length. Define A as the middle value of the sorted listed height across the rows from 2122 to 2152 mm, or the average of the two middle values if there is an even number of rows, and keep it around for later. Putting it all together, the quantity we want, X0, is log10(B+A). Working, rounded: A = 2.61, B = 2.6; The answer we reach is 0.72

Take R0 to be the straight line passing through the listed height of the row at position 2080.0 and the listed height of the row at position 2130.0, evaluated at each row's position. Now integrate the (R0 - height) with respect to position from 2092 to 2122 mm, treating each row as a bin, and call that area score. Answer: -8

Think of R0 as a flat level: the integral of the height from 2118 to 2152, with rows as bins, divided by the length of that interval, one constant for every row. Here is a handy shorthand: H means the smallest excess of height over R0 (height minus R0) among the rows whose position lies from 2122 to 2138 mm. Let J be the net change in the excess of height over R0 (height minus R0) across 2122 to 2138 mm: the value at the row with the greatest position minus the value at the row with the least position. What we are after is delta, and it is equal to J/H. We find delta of 2.1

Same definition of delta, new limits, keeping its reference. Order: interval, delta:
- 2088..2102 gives 0.2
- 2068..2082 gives 0.6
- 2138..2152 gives 2.1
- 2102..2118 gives -0.2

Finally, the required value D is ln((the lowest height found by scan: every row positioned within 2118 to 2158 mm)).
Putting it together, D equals 0.92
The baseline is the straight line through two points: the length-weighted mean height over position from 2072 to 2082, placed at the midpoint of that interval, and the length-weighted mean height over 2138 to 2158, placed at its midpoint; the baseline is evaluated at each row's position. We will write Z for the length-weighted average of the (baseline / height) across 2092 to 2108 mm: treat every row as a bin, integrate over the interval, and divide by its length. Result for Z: 0.84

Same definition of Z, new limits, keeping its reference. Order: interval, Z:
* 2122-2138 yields 0.91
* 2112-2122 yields 0.89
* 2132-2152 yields 0.97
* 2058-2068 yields 0.70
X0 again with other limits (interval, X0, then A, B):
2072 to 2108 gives 0.67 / 2.43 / 2.2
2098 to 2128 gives 0.70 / 2.46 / 2.5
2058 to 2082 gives 0.63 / 2.22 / 2.1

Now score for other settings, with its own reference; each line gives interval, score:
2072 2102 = -11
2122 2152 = 4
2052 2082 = -19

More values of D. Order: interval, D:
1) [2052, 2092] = 0.53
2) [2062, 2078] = 0.57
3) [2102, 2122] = 0.89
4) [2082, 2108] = 0.87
